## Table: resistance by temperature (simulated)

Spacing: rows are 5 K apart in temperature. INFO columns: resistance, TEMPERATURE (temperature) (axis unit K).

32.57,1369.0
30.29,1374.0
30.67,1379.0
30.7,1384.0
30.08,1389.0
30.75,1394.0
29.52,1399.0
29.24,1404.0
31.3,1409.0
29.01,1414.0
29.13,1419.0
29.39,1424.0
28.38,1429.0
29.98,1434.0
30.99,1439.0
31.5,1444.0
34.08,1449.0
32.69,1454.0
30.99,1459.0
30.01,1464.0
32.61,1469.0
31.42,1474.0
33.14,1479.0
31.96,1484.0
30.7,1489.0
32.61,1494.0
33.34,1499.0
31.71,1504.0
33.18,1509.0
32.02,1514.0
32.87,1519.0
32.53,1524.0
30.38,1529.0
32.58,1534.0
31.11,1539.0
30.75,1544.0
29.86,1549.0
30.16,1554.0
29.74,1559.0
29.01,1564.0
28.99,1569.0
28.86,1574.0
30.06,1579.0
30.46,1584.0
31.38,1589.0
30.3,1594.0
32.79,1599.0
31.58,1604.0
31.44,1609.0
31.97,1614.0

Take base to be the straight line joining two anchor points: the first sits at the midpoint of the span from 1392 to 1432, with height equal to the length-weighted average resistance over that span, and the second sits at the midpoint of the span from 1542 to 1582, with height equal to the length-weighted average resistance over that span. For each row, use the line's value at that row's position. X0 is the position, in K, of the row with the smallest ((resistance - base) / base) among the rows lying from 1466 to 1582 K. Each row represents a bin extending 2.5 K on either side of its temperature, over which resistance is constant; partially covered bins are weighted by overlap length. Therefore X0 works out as 1574.0 K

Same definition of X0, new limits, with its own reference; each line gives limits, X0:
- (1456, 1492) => 1464.0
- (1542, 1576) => 1574.0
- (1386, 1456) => 1429.0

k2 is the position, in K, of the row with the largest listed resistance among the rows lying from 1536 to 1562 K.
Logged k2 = 1539.0 K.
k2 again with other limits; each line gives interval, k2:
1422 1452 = 1449.0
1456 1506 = 1499.0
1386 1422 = 1409.0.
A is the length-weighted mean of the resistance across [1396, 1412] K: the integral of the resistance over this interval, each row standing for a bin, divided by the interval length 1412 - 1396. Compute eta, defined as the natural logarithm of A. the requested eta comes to 3.40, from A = 30.0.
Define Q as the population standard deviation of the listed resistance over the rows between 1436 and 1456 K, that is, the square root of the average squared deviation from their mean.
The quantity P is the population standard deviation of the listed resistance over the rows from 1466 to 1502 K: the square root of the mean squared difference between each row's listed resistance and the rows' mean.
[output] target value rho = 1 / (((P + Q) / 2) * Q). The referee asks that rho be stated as 0.81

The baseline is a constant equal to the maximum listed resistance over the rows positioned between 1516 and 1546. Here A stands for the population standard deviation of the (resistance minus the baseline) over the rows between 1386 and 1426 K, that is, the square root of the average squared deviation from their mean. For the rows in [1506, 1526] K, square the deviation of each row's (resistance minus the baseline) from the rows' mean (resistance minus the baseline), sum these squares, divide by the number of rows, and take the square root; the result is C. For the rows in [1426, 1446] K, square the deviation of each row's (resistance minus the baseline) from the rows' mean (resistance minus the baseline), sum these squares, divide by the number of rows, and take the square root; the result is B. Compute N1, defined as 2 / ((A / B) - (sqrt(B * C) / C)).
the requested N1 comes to -2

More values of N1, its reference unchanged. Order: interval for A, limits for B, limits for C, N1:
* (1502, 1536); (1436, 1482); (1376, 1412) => -3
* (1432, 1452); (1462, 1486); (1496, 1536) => 7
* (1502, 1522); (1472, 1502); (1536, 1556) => -3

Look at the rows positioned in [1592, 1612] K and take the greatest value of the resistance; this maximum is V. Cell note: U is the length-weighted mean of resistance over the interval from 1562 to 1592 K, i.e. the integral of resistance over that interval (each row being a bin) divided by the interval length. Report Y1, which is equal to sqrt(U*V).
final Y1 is 31.3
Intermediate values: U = 29.8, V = 32.79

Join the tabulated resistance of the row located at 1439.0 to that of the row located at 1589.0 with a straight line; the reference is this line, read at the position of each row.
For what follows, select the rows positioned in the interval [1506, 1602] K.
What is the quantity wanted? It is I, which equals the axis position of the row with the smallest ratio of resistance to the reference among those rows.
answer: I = 1574.0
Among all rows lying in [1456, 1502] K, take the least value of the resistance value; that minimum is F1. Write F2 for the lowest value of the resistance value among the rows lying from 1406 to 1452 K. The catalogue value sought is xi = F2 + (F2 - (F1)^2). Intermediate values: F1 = 30.01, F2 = 28.38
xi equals -844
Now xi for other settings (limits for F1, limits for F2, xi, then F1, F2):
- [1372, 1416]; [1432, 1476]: -782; 29.01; 29.98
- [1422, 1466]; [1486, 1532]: -745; 28.38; 30.38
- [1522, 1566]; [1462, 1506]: -782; 29.01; 30.01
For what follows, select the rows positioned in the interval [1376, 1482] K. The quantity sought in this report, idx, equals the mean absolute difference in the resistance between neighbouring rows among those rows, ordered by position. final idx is 1.19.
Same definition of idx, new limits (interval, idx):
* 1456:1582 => 1.12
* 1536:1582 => 0.51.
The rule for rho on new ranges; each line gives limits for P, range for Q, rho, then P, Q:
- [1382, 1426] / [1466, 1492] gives 1.41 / 0.79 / 0.9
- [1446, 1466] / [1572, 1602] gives 0.59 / 1.56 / 1.2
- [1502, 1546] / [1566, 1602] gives 0.72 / 0.93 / 1.3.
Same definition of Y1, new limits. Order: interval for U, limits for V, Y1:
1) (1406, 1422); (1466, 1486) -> 31.4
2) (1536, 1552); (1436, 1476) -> 32.3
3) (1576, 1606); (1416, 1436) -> 30.5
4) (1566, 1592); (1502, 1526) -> 31.5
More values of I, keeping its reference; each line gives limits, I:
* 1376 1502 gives 1429.0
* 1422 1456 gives 1429.0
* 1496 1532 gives 1529.0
